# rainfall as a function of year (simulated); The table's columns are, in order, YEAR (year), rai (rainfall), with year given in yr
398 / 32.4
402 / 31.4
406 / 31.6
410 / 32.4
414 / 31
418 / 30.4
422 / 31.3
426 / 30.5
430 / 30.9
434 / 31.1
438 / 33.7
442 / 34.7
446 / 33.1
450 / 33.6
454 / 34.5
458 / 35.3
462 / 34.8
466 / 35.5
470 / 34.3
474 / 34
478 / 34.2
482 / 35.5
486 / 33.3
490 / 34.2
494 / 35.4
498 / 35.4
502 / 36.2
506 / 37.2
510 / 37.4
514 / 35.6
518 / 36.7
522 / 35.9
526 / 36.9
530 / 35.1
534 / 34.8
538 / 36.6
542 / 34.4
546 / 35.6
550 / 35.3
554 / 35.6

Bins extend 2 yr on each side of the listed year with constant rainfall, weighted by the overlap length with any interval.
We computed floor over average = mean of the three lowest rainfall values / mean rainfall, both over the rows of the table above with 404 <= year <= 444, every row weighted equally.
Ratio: 0.963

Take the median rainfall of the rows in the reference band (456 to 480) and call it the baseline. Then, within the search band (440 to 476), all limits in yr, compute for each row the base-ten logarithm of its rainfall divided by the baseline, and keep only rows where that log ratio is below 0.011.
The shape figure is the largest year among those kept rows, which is 474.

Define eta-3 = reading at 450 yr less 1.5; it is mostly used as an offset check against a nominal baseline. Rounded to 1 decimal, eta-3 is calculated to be 32.1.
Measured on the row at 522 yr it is 34.4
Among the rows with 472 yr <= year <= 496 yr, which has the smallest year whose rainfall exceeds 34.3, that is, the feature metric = 482 yr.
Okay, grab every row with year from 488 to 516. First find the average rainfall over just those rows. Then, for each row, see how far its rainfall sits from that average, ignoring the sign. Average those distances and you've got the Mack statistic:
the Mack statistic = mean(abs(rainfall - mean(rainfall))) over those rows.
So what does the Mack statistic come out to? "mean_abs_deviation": 0.9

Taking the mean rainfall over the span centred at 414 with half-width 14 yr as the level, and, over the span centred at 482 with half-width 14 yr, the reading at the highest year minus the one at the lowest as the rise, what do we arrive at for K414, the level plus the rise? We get 32.3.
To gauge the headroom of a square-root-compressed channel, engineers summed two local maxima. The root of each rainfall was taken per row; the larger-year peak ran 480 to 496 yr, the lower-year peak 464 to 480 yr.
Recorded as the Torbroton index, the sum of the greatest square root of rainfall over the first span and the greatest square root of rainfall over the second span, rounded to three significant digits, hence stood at 11.9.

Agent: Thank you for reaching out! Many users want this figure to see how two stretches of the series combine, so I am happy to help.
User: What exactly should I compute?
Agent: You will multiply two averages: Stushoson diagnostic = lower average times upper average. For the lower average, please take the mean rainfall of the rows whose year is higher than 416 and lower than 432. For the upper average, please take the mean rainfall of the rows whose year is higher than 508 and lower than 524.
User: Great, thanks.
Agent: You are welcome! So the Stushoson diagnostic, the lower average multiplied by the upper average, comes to 1120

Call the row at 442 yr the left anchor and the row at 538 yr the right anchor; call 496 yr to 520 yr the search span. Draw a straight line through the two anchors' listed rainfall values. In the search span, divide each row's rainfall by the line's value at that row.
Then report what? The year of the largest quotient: 510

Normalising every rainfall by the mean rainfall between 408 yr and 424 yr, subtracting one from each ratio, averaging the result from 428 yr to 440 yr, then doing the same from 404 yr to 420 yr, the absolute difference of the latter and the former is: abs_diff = 0.018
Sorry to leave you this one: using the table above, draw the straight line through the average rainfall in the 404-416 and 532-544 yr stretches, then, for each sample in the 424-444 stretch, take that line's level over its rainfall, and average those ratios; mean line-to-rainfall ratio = 1.01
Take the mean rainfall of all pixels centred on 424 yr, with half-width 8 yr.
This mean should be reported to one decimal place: 30.8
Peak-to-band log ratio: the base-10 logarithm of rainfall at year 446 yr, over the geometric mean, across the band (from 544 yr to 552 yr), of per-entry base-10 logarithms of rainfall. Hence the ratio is 0.98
